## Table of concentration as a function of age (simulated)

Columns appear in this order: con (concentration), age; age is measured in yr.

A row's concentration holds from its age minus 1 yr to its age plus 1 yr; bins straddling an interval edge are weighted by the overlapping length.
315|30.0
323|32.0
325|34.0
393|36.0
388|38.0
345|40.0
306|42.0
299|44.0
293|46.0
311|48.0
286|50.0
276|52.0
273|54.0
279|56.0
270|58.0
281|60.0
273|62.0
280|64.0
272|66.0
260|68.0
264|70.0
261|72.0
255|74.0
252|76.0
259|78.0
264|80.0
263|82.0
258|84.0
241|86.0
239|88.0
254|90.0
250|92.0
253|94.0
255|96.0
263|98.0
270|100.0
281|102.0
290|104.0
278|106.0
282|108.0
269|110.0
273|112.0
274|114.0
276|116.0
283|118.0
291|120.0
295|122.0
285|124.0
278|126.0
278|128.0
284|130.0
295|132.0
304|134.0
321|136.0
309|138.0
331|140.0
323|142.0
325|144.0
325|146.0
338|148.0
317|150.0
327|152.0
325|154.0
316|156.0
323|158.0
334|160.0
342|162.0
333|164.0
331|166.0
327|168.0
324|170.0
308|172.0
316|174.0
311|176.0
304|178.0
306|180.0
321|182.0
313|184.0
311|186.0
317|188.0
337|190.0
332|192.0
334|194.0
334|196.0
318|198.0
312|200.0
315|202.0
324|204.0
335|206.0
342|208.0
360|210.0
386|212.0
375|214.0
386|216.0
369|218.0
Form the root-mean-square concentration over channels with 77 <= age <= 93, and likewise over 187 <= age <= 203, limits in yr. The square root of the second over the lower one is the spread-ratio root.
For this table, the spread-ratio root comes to 1.13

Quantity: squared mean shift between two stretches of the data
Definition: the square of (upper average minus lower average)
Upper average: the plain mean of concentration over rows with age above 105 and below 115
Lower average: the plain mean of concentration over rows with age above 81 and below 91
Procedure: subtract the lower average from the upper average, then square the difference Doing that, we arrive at 586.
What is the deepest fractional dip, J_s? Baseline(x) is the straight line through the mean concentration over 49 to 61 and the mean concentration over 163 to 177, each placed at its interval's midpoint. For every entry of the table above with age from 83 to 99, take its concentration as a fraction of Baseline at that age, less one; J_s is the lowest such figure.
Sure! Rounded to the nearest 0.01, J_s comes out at -0.18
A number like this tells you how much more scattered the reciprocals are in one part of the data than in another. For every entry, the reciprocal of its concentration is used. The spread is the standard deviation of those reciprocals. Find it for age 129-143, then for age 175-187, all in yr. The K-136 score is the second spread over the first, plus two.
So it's 2.3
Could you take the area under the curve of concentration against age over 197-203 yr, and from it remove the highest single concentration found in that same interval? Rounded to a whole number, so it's 1572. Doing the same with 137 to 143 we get 1595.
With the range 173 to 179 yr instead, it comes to 1546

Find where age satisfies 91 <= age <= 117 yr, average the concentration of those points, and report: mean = 270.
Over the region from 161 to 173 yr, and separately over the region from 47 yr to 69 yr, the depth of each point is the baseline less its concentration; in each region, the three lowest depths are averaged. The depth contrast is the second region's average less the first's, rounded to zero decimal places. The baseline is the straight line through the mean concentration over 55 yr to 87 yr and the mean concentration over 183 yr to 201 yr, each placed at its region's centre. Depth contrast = -11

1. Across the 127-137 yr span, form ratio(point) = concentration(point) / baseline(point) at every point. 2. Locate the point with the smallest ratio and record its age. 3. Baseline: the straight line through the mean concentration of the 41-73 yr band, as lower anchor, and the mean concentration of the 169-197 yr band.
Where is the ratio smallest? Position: 128.0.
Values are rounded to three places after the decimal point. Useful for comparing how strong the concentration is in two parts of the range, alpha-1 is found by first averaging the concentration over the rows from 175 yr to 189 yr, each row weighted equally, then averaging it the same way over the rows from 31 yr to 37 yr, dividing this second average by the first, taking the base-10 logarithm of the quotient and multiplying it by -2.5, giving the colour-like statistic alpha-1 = -0.116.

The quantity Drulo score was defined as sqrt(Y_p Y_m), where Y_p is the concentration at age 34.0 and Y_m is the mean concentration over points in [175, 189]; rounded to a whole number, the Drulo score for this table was 318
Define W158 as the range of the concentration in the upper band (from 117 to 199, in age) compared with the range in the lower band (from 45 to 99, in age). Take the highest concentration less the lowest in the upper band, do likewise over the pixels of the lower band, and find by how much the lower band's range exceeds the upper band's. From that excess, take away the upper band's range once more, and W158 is -56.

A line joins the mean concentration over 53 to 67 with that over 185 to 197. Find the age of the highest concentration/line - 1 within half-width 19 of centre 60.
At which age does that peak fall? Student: 48.0 yr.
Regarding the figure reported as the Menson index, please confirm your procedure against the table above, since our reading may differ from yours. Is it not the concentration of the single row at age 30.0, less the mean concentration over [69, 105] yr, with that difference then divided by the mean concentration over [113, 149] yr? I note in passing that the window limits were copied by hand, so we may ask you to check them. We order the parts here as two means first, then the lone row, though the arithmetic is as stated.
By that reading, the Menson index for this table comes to 0.18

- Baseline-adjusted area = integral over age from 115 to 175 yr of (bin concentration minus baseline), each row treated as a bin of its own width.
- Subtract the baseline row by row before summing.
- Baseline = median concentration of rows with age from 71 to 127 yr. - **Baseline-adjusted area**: 2738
